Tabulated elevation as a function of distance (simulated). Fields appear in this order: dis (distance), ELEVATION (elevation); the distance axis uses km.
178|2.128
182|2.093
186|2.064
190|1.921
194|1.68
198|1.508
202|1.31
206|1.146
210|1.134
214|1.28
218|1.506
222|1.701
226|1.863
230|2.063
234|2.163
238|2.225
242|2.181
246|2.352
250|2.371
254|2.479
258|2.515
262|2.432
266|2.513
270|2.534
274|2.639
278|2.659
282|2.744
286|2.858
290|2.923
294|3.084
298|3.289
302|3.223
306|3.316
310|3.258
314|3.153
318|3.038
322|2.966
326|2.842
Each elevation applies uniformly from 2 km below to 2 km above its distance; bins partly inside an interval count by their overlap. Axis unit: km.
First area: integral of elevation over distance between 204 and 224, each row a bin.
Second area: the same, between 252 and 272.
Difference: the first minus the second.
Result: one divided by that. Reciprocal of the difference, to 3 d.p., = -0.044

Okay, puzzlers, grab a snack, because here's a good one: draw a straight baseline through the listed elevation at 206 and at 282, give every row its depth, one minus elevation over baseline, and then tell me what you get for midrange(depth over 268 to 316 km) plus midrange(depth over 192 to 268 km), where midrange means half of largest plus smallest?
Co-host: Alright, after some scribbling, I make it -0.40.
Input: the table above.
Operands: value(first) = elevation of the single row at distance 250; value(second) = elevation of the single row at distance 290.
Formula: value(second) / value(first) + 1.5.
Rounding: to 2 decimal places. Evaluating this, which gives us 2.73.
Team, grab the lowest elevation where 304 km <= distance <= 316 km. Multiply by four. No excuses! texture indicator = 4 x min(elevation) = 13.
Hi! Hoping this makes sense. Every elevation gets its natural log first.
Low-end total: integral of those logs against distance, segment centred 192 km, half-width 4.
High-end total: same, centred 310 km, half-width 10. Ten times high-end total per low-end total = 50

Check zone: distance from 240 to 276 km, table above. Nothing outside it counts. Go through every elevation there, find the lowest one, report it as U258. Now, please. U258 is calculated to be 2.181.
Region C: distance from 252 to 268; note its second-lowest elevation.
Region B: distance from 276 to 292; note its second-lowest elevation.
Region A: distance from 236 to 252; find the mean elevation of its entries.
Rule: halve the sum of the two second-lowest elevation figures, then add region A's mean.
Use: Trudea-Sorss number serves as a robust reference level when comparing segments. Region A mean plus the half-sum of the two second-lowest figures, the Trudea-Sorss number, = 4.89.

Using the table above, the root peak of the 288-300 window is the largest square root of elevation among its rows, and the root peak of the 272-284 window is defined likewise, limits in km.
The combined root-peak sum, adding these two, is 3.47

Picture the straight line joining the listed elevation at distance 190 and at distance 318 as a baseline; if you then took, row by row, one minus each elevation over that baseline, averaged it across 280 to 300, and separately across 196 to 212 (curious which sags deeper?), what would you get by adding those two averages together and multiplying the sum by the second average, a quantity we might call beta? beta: 0.12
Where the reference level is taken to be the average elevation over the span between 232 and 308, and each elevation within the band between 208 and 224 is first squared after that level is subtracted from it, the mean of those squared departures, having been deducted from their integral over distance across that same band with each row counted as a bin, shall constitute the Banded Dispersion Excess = 24.2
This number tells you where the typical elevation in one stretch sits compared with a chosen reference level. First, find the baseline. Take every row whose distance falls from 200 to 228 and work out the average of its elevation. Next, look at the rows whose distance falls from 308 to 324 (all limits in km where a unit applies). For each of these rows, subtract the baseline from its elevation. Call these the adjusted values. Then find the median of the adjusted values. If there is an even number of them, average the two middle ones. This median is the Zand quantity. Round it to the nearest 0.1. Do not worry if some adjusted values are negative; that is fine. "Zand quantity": 1.7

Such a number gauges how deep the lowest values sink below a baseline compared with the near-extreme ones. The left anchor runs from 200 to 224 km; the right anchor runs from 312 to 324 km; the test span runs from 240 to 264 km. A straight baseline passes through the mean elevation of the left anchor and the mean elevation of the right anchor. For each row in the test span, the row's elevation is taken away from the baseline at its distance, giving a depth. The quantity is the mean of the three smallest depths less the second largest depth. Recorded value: -0.10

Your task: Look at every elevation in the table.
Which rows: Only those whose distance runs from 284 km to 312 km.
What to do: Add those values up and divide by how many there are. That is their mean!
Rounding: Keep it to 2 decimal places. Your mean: 3.14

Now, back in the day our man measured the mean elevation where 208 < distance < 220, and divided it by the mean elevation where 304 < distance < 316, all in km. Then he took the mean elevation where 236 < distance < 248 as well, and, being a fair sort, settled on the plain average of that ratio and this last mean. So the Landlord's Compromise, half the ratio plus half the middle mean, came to 1.3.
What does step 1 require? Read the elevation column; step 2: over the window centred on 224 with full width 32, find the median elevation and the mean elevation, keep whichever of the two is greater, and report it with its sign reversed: -1.78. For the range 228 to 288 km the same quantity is -2.48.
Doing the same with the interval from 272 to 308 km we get -2.97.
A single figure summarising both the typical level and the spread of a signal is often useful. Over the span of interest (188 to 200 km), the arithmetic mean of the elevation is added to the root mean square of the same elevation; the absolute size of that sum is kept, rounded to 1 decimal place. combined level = 3.4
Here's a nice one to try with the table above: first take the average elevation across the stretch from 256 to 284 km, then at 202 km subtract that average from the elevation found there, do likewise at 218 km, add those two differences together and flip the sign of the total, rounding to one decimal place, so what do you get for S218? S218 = 2.3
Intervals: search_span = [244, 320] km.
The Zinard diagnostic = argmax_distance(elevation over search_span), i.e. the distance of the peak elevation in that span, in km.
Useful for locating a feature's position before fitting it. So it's 306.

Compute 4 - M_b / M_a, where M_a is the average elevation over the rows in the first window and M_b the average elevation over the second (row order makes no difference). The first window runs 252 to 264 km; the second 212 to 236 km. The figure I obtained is 3.29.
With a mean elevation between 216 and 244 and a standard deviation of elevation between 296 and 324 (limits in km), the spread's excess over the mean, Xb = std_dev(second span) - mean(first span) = -1.83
